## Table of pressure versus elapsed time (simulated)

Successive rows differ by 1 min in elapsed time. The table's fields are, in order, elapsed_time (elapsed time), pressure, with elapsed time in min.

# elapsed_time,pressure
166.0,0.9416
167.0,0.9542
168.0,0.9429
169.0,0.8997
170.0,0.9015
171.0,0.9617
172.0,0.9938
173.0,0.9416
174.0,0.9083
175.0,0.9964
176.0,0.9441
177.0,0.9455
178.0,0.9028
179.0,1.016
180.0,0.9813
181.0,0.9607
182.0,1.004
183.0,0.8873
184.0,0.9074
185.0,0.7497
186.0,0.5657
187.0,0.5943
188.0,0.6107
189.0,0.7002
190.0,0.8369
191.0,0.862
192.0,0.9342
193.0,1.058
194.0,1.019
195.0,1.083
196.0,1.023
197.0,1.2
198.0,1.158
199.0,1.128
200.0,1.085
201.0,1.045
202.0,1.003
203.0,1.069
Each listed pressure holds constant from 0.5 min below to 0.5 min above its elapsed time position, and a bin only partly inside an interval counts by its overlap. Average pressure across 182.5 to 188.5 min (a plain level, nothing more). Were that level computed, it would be 0.72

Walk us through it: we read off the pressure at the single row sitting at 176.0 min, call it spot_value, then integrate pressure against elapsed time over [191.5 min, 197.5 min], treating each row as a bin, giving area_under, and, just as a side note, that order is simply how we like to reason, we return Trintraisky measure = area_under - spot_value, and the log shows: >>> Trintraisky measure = 5.4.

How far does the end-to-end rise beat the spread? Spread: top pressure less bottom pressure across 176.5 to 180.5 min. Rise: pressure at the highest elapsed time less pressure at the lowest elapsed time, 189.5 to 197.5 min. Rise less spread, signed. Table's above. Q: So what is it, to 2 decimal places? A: 0.25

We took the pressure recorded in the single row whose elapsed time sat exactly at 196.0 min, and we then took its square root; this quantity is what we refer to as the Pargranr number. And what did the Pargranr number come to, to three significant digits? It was 1.01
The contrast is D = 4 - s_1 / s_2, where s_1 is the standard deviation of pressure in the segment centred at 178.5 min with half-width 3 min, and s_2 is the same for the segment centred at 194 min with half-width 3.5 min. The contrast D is 3.65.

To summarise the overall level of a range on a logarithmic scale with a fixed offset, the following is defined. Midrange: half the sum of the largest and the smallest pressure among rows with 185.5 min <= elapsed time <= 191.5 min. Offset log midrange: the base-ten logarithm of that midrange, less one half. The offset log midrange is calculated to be -0.65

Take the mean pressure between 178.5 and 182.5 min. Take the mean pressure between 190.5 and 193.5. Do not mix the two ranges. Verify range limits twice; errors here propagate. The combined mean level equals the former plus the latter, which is 1.94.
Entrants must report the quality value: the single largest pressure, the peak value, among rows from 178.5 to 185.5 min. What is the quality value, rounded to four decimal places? 1.0160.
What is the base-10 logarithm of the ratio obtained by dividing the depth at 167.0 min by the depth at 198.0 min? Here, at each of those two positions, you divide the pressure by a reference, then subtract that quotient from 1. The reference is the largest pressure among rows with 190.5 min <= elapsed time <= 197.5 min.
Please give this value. 0.77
